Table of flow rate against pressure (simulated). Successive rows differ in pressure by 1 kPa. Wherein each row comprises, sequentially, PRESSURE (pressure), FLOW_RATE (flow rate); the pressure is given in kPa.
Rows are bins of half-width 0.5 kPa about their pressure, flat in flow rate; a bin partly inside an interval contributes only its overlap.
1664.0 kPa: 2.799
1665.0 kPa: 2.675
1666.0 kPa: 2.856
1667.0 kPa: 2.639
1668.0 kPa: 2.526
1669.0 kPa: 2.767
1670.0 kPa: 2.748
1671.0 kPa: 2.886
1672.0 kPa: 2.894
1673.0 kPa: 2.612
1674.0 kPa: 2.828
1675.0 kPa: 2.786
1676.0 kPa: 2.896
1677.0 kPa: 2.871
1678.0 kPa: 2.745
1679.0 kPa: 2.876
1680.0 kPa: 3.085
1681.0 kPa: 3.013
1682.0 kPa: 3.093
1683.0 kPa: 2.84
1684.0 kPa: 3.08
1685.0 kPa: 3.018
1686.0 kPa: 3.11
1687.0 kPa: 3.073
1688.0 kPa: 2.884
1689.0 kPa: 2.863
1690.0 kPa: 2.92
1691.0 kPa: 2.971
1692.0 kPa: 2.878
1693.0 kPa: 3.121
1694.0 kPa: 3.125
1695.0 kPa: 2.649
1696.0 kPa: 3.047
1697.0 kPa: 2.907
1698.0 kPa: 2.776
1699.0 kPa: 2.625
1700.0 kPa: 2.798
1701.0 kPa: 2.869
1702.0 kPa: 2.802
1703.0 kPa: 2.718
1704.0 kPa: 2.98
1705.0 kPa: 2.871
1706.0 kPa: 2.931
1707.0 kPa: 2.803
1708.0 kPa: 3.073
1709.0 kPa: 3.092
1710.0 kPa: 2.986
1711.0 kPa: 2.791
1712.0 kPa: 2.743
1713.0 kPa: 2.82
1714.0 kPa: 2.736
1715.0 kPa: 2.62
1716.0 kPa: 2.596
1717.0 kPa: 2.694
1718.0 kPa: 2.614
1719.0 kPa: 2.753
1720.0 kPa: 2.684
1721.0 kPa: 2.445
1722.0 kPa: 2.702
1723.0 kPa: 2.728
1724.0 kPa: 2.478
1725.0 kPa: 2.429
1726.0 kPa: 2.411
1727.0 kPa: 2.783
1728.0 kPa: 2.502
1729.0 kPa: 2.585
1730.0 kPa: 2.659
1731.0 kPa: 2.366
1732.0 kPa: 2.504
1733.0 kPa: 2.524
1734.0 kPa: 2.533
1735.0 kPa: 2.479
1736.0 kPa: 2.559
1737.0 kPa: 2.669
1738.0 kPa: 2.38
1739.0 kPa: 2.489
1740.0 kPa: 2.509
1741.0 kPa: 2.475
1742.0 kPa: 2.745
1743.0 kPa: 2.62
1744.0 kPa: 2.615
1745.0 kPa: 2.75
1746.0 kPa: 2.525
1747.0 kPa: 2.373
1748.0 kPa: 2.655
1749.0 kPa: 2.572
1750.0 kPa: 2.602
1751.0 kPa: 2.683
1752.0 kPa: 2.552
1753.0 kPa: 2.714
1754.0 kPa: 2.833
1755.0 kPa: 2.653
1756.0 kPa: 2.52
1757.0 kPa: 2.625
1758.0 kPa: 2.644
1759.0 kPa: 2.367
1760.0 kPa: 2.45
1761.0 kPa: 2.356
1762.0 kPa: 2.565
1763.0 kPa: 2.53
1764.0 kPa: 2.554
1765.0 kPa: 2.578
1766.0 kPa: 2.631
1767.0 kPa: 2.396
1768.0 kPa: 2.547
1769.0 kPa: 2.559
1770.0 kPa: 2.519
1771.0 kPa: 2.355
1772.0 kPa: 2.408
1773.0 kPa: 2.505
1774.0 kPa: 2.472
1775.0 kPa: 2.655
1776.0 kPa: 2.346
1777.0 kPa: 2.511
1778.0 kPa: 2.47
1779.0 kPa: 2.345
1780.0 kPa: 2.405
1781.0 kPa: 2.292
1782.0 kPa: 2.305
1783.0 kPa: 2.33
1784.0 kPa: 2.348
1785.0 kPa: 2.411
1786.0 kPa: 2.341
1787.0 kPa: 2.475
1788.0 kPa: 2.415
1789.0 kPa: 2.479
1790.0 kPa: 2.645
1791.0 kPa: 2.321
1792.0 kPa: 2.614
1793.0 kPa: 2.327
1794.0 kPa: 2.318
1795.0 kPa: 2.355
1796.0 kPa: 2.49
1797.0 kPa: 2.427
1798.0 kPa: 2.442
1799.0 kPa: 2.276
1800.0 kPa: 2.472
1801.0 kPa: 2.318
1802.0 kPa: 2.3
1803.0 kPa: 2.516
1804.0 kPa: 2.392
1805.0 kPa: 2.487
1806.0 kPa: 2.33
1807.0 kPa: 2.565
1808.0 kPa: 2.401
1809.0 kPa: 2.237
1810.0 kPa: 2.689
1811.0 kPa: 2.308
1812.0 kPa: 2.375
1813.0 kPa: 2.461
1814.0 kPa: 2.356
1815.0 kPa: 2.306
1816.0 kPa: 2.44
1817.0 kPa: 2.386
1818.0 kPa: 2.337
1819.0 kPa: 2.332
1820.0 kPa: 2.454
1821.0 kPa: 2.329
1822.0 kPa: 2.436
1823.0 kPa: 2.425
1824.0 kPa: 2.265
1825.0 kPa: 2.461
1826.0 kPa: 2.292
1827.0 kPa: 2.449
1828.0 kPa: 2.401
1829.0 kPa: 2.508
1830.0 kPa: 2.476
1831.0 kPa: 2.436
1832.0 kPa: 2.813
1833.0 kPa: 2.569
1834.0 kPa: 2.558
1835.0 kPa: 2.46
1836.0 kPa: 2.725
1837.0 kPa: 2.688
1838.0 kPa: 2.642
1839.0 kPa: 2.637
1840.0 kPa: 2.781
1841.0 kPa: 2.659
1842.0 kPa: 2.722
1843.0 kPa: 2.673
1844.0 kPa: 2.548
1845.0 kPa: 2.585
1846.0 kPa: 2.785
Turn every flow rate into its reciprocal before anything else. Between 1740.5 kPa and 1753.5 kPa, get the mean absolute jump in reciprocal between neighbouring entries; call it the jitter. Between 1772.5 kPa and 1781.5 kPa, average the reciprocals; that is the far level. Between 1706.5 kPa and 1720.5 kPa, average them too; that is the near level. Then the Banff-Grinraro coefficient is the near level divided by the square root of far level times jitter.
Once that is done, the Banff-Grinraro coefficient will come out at 3.90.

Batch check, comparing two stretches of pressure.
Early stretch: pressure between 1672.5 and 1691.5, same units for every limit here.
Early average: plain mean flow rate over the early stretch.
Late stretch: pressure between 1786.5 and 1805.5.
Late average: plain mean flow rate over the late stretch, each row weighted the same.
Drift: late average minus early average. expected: -0.50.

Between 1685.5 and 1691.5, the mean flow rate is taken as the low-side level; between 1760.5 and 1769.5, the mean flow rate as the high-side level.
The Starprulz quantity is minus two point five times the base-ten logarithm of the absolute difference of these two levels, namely 0.9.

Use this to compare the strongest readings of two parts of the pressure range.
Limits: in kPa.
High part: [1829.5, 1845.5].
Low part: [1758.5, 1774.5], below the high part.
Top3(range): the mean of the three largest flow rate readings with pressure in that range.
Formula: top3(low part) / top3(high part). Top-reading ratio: 0.93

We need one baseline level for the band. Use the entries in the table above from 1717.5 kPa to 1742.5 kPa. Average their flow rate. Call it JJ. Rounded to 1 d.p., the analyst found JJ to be 2.6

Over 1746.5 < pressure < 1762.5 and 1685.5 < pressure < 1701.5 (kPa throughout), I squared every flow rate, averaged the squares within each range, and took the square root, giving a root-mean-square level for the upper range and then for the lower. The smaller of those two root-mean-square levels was 2.58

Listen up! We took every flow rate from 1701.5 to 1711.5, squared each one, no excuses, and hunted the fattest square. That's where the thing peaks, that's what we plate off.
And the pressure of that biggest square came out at 1709.0 kPa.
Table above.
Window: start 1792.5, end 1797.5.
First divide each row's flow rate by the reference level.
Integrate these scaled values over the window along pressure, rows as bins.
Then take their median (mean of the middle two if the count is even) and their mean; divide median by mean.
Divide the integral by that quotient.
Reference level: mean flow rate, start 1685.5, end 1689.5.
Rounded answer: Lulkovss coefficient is 4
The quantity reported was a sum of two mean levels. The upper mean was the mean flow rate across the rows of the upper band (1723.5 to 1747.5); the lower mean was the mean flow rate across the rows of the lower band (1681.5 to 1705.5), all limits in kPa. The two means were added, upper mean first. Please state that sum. 5.46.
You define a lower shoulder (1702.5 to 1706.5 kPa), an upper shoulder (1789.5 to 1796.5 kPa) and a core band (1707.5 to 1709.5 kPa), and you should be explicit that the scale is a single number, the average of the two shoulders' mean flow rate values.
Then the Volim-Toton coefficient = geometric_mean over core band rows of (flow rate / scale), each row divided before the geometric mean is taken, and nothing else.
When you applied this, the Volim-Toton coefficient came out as 1.16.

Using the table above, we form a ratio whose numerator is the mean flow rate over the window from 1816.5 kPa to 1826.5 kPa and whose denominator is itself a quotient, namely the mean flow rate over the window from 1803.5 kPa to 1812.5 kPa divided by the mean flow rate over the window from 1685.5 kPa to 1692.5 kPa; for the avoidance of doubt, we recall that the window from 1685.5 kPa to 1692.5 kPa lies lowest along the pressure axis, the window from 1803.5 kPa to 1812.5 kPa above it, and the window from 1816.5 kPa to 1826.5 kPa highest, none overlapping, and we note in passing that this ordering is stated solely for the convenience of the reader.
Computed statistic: 2.90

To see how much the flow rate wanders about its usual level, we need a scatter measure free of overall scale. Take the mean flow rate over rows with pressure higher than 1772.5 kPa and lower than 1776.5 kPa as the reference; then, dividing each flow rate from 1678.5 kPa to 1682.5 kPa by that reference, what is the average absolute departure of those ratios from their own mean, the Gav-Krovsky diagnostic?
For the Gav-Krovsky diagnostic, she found 0.029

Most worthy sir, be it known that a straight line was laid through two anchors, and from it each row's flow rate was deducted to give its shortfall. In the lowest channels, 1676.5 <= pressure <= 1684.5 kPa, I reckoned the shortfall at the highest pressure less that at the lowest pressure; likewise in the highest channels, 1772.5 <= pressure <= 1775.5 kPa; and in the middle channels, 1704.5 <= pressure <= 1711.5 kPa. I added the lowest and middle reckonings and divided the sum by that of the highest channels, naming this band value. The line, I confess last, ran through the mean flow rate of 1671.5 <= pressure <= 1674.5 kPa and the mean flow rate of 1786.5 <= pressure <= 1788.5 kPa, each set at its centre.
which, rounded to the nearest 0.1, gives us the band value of 1.1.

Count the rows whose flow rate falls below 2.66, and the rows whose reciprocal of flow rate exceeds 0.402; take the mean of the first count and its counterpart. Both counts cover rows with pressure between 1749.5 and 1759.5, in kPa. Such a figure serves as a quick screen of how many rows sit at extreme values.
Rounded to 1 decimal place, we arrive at 4.0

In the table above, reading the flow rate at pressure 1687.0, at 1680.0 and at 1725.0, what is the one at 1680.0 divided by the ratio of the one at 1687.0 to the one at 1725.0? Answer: 2.44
